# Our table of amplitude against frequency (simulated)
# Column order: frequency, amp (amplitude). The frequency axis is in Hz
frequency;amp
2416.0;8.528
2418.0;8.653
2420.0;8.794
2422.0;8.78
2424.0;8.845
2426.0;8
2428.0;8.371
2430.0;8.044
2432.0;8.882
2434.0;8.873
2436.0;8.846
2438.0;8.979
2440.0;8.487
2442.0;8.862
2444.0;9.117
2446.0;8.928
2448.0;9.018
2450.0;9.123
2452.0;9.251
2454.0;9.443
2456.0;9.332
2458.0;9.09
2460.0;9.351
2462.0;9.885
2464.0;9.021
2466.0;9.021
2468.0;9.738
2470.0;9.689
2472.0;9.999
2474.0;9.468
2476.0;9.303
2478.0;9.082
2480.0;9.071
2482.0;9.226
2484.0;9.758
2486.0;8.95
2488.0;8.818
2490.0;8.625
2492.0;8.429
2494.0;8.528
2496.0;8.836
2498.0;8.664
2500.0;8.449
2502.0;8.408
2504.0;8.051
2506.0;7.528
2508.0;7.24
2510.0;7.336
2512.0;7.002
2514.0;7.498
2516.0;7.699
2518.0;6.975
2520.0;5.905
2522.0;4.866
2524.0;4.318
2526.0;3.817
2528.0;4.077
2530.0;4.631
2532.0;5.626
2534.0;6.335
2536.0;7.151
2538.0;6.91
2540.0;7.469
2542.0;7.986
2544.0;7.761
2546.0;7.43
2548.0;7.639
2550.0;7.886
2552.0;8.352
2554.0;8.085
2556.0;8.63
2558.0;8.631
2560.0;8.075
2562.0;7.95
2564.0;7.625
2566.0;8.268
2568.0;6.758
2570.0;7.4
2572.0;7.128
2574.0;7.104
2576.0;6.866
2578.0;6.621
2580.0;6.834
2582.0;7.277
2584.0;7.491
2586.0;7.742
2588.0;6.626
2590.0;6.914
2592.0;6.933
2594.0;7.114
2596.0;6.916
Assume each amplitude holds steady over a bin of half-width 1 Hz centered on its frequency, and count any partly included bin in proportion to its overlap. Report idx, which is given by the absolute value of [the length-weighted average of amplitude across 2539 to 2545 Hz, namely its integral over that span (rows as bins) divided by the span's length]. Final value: 7.7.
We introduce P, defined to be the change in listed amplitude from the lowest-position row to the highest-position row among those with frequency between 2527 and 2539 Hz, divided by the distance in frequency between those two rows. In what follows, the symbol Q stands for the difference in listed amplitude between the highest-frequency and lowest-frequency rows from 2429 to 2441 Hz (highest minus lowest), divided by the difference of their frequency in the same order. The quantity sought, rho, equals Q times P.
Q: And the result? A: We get 0.013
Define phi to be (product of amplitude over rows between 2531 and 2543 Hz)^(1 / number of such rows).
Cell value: 6.9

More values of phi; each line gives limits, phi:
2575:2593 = 7.0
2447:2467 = 9.3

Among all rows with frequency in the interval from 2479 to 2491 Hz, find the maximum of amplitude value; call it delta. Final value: 9.758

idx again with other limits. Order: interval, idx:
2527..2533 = 4.8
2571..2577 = 7.0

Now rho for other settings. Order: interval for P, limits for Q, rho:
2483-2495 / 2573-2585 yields -0.005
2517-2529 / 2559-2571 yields 0.020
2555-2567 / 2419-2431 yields 0.003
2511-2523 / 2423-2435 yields -0.001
